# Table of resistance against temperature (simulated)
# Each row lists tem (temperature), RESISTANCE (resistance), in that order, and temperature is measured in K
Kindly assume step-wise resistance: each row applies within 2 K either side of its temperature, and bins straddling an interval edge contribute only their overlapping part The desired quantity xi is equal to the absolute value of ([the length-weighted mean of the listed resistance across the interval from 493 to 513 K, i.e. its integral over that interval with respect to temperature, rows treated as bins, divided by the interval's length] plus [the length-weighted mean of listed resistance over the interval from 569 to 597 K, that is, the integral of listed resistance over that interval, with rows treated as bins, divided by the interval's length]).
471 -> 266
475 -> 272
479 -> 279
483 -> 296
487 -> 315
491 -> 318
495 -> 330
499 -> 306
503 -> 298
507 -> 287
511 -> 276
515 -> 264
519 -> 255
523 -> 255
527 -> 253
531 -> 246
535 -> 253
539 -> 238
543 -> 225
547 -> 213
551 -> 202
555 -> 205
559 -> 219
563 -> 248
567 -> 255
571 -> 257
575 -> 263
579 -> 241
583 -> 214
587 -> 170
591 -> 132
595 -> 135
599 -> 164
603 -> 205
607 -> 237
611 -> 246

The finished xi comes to 501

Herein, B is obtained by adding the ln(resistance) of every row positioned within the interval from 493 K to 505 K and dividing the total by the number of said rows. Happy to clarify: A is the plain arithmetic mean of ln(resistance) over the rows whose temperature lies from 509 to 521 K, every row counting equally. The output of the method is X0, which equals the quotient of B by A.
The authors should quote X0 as 1.03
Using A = 5.58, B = 5.74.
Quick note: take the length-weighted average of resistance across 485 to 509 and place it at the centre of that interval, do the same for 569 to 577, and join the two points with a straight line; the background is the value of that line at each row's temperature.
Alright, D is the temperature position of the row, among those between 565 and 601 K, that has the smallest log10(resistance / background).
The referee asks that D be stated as 591 K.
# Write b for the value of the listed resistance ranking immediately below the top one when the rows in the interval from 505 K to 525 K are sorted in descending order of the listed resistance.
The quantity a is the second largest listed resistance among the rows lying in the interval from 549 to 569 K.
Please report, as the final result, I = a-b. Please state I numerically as -28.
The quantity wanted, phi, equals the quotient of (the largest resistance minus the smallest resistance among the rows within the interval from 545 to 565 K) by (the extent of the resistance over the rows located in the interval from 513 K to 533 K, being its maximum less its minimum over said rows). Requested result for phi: 2.6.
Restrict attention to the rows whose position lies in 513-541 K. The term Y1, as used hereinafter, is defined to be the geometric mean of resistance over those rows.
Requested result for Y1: 252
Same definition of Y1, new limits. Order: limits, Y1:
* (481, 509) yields 307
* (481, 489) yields 305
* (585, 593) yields 150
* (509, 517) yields 270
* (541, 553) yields 213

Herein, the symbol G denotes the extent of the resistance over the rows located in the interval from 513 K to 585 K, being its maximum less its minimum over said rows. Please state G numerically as 62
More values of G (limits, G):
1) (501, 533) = 52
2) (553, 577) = 58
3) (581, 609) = 105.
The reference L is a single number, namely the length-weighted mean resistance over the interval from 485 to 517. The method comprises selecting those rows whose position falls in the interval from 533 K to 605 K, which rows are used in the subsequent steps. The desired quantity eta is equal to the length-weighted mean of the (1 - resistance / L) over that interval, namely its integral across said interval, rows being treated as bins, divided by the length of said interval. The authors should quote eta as 0.29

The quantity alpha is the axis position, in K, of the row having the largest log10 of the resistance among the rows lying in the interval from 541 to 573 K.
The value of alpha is 571 K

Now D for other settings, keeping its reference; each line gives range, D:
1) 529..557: 551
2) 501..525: 519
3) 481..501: 483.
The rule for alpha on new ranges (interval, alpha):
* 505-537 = 507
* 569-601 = 575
